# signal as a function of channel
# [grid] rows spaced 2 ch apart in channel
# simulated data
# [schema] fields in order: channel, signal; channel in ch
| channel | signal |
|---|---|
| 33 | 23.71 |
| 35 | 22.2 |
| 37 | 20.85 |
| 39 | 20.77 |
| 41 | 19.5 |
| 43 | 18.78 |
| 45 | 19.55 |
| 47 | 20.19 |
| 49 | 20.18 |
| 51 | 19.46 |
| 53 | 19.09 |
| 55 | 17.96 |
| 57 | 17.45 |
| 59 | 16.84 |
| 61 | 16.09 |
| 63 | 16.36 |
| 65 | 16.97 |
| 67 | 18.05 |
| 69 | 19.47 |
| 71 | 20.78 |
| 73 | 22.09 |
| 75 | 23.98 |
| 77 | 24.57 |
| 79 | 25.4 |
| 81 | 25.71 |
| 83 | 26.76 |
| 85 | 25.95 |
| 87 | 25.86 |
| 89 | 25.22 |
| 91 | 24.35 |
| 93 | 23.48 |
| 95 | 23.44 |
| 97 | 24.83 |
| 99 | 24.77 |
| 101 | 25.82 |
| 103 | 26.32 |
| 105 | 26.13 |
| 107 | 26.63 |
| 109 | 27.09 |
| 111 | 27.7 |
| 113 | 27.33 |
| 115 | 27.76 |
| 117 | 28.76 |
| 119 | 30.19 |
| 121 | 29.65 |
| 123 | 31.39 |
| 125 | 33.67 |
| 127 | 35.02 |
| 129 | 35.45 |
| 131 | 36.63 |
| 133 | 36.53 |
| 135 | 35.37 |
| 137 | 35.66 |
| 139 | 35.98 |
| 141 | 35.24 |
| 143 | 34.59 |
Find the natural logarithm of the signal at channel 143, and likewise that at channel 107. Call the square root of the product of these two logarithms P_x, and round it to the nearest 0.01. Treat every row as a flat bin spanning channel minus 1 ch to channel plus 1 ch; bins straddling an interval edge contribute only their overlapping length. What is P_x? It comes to 3.41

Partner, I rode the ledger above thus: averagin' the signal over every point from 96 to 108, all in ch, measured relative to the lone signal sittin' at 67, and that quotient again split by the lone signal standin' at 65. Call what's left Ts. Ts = 0.084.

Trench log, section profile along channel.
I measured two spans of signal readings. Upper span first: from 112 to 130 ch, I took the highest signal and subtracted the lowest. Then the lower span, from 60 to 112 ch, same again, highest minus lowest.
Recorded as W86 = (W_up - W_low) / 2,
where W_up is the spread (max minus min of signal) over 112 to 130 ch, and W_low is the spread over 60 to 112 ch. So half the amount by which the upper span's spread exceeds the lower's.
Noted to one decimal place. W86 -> -1.7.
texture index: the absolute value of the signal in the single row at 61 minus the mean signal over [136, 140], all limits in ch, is 20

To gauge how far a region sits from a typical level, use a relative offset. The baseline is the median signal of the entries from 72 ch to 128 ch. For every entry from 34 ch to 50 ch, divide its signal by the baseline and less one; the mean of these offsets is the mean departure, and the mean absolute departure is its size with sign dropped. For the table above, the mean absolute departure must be 0.22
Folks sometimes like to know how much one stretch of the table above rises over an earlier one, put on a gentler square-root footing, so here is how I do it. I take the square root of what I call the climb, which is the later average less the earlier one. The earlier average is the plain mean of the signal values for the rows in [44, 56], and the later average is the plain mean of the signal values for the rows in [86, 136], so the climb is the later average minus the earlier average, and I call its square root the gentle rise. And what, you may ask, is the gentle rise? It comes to 3.06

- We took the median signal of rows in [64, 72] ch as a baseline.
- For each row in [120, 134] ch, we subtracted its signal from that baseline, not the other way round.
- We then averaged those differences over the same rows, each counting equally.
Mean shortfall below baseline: -15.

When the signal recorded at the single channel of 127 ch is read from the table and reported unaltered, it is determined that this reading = 35.02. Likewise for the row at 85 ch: 25.95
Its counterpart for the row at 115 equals 27.76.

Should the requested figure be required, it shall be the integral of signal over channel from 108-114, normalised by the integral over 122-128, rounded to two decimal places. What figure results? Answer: 0.82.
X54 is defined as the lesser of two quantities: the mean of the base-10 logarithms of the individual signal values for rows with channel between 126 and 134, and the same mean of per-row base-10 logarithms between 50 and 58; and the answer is 1.27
